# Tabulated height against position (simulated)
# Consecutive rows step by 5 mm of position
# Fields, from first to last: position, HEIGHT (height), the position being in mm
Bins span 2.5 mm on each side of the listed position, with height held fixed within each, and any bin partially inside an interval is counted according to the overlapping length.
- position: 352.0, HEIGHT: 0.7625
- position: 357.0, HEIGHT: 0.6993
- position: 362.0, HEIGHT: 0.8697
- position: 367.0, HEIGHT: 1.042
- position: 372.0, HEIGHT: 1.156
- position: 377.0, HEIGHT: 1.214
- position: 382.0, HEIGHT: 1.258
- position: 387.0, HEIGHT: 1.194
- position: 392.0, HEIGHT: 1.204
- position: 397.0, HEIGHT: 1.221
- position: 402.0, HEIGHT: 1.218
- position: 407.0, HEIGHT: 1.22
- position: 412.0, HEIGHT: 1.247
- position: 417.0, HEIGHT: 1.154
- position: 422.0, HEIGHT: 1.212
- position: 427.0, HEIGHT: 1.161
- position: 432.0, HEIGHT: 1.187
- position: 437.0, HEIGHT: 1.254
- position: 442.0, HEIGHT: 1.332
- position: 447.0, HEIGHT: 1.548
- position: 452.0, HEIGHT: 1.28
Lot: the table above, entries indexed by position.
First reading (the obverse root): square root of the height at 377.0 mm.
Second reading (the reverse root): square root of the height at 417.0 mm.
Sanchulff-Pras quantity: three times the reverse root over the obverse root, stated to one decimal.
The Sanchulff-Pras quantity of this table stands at 2.9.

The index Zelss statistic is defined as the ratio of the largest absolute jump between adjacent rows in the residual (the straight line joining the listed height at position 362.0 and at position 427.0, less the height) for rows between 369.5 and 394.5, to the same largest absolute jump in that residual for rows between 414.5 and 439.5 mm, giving 1.2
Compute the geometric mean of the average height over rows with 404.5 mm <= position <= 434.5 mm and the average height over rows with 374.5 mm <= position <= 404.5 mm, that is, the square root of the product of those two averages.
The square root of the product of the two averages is 1.21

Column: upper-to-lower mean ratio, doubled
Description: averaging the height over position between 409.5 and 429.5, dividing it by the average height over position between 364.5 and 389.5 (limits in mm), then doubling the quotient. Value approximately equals 2.04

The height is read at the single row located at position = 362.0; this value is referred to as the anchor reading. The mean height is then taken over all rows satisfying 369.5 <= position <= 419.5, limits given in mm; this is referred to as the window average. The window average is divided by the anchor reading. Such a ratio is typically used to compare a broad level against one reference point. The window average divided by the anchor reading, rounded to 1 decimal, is 1.4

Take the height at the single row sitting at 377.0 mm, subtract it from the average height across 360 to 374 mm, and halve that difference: -0.10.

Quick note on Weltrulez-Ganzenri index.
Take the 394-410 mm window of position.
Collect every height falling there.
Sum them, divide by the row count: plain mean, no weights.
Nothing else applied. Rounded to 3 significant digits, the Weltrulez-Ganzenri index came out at 1.22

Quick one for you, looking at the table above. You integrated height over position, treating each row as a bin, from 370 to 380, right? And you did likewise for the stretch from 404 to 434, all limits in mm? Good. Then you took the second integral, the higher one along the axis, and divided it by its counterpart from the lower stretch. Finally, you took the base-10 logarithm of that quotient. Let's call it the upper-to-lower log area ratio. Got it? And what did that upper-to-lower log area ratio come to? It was 0.48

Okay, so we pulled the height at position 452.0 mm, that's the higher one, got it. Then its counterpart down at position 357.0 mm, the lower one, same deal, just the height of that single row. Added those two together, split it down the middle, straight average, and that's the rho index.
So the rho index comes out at 0.99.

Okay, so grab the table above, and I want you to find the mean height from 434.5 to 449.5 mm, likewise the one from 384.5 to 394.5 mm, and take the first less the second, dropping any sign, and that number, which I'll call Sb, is 0.18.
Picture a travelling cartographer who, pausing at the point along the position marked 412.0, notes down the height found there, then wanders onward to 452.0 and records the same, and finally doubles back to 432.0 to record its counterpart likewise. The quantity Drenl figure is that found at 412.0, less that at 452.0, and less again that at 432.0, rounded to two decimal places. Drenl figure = -1.22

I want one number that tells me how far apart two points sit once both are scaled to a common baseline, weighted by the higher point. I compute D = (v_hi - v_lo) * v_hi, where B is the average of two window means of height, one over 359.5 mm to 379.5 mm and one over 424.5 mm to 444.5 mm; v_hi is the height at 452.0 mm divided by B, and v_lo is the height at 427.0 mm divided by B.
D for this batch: 0.11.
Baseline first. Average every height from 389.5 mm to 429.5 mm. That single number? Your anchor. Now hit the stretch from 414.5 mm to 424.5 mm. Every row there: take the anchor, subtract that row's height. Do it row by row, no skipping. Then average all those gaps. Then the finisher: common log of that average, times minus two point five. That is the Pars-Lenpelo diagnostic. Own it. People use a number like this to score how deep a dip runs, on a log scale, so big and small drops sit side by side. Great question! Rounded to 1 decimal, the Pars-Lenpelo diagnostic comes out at 4.2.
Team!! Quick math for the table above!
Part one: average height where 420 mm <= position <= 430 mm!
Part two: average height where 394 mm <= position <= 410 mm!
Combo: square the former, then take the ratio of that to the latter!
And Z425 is 1.15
